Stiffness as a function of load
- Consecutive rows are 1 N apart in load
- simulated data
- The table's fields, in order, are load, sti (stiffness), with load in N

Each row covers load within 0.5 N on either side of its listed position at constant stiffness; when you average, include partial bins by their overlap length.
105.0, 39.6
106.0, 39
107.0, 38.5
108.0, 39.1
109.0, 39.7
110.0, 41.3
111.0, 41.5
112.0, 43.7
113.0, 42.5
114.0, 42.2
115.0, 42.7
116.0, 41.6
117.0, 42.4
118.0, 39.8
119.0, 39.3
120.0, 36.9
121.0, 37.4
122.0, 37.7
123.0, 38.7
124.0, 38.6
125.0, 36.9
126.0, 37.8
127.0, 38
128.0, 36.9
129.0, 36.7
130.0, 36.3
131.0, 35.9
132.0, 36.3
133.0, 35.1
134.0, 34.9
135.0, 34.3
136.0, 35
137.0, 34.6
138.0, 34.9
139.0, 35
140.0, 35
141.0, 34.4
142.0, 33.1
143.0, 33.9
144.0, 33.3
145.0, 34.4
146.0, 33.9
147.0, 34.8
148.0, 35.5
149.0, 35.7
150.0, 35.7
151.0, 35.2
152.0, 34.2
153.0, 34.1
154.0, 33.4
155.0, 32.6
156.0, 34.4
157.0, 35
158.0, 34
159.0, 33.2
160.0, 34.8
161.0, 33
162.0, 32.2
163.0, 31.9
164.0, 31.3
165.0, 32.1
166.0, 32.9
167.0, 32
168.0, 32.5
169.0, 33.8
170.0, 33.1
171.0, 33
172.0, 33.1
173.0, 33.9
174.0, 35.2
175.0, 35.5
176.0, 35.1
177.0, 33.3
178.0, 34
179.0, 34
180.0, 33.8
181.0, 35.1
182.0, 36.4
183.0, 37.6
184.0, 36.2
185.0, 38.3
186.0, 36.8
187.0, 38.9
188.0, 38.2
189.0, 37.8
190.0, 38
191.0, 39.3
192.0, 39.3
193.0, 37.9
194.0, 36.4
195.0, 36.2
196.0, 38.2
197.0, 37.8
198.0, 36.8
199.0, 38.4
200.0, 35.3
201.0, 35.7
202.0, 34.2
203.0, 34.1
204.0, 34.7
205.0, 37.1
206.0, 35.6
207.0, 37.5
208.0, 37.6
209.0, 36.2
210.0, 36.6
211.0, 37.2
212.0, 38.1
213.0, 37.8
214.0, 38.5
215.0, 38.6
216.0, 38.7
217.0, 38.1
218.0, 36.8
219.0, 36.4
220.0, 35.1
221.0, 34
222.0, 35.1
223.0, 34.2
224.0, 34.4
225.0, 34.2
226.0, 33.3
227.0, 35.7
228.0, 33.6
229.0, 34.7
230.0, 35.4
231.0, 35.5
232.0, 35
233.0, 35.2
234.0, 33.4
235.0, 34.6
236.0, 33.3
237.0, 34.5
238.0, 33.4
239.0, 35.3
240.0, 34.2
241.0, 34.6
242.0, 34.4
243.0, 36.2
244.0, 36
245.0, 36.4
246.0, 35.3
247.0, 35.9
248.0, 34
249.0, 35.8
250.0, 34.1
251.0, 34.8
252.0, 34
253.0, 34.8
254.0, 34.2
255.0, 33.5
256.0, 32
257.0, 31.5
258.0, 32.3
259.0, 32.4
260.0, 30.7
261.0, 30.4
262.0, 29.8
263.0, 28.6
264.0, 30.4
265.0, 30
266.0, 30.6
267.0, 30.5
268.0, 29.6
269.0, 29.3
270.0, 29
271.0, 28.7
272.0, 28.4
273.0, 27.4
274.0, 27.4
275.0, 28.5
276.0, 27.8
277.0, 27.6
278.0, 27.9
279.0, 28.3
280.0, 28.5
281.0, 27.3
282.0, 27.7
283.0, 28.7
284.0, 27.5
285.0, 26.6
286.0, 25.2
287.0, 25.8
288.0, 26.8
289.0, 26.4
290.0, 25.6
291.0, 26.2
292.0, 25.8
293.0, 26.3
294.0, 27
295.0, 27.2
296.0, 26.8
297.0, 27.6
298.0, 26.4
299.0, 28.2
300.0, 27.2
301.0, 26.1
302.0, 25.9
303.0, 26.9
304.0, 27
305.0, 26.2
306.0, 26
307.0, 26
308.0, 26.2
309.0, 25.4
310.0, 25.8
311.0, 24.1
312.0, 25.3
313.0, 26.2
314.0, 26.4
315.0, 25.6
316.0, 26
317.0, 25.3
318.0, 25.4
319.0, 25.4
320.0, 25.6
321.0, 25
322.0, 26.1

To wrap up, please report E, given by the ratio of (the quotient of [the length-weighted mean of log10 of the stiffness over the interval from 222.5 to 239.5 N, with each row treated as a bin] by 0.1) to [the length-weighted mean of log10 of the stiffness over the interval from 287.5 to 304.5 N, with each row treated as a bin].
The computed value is 10.78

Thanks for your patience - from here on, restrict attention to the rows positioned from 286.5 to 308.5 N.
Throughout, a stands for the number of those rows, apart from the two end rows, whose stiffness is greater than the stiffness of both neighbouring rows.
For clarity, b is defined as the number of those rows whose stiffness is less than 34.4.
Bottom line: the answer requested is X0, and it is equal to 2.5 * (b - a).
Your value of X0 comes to 40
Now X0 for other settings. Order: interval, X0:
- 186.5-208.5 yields -5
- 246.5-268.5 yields 30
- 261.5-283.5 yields 45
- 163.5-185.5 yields 25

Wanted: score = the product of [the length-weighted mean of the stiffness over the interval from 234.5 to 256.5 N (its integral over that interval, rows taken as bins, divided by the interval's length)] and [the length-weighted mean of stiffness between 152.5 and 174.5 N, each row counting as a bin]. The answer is 1151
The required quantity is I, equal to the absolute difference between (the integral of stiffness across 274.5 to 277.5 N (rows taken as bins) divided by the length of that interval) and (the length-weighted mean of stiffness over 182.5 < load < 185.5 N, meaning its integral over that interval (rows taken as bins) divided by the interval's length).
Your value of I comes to 9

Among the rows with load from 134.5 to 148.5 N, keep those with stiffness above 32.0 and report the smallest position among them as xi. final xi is 135.0 N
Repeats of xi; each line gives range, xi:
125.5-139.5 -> 126.0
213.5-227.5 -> 214.0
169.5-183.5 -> 170.0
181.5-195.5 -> 182.0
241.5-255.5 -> 242.0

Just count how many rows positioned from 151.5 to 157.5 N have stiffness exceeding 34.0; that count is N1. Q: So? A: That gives 4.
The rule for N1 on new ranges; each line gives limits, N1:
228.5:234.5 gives 5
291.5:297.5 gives 0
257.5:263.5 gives 0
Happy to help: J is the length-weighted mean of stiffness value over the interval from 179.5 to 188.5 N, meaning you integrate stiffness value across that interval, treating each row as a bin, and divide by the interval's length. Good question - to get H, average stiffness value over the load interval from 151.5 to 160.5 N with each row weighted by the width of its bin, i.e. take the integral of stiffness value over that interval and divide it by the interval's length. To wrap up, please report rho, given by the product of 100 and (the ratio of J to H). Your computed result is 108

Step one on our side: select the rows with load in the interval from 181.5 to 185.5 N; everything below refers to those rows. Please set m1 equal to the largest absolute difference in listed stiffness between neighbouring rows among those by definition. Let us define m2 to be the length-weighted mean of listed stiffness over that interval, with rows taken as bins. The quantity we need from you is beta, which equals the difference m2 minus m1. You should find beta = 35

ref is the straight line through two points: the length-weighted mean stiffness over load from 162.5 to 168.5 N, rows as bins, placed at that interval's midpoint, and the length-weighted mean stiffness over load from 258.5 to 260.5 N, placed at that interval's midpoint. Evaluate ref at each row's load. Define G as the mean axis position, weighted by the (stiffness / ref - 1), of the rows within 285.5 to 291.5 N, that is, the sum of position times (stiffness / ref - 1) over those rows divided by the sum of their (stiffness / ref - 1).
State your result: 288.4 N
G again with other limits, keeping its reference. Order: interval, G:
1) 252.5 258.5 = 254.3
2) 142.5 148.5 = 146.0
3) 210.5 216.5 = 213.6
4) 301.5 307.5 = 304.5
